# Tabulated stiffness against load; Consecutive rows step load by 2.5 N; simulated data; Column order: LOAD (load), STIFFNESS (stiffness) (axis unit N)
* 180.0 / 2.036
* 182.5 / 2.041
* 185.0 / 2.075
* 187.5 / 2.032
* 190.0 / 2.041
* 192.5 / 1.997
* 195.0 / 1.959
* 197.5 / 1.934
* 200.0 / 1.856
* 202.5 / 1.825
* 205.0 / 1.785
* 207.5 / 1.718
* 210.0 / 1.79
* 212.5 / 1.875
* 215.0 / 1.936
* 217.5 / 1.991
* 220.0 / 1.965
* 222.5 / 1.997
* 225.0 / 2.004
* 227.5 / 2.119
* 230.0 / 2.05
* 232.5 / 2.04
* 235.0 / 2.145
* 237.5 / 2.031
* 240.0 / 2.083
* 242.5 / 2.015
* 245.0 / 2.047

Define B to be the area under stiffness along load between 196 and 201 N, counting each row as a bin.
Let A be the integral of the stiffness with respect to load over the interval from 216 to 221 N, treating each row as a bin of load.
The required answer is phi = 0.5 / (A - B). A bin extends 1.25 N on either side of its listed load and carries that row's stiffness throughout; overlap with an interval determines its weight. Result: 1.3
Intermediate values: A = 9.9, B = 9.5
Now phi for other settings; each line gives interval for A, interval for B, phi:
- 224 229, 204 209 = 0.3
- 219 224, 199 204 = 0.7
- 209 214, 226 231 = -0.4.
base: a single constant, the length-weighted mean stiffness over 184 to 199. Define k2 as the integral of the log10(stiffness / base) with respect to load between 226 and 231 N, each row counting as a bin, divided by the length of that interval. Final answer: 0.02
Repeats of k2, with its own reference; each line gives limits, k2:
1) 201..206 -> -0.04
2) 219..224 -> 0.00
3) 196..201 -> -0.02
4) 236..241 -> 0.01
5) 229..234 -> 0.01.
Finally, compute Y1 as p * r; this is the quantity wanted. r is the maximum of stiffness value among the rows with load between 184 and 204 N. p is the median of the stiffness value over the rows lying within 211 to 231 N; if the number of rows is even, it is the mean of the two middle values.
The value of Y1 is 4.14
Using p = 1.99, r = 2.075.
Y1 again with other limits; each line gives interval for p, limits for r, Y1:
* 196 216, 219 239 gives 3.95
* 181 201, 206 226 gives 4.04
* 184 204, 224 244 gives 4.24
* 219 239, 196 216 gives 3.94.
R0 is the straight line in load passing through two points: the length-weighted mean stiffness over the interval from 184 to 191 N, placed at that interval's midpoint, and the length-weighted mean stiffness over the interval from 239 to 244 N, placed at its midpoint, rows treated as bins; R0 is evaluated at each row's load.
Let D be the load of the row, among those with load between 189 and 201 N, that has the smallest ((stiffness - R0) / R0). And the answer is 200.0 N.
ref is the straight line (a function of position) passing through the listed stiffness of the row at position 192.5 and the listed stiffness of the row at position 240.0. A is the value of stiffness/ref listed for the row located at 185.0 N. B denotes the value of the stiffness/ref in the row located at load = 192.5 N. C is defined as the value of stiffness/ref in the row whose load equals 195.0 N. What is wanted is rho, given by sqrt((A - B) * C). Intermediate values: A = 1.05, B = 1.00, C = 0.98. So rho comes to 0.21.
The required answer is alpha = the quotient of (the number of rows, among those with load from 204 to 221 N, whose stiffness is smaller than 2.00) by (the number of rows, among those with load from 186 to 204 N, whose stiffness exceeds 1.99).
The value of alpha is 2.3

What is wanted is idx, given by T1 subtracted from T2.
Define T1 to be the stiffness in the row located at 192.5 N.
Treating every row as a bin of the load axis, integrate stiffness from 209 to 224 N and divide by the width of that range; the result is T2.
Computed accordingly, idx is -0.068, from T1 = 1.997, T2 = 1.93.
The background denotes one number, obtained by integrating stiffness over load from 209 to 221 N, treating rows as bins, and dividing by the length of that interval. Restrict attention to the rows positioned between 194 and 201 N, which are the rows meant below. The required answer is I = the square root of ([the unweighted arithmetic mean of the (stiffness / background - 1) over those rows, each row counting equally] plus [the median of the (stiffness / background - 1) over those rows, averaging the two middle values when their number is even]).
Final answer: 0.11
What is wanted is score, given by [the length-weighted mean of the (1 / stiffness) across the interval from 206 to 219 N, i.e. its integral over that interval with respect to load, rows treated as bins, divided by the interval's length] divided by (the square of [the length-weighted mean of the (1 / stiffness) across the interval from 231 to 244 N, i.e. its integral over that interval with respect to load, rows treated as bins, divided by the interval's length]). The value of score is 2.3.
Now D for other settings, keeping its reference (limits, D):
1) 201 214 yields 207.5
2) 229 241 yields 237.5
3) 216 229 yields 220.0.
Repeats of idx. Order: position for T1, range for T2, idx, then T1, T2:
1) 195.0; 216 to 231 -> 0.060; 1.959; 2.02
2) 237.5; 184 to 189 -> 0.021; 2.031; 2.05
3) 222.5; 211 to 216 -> -0.099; 1.997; 1.90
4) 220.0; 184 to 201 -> 0.020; 1.965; 1.99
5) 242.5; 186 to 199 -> -0.023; 2.015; 1.99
